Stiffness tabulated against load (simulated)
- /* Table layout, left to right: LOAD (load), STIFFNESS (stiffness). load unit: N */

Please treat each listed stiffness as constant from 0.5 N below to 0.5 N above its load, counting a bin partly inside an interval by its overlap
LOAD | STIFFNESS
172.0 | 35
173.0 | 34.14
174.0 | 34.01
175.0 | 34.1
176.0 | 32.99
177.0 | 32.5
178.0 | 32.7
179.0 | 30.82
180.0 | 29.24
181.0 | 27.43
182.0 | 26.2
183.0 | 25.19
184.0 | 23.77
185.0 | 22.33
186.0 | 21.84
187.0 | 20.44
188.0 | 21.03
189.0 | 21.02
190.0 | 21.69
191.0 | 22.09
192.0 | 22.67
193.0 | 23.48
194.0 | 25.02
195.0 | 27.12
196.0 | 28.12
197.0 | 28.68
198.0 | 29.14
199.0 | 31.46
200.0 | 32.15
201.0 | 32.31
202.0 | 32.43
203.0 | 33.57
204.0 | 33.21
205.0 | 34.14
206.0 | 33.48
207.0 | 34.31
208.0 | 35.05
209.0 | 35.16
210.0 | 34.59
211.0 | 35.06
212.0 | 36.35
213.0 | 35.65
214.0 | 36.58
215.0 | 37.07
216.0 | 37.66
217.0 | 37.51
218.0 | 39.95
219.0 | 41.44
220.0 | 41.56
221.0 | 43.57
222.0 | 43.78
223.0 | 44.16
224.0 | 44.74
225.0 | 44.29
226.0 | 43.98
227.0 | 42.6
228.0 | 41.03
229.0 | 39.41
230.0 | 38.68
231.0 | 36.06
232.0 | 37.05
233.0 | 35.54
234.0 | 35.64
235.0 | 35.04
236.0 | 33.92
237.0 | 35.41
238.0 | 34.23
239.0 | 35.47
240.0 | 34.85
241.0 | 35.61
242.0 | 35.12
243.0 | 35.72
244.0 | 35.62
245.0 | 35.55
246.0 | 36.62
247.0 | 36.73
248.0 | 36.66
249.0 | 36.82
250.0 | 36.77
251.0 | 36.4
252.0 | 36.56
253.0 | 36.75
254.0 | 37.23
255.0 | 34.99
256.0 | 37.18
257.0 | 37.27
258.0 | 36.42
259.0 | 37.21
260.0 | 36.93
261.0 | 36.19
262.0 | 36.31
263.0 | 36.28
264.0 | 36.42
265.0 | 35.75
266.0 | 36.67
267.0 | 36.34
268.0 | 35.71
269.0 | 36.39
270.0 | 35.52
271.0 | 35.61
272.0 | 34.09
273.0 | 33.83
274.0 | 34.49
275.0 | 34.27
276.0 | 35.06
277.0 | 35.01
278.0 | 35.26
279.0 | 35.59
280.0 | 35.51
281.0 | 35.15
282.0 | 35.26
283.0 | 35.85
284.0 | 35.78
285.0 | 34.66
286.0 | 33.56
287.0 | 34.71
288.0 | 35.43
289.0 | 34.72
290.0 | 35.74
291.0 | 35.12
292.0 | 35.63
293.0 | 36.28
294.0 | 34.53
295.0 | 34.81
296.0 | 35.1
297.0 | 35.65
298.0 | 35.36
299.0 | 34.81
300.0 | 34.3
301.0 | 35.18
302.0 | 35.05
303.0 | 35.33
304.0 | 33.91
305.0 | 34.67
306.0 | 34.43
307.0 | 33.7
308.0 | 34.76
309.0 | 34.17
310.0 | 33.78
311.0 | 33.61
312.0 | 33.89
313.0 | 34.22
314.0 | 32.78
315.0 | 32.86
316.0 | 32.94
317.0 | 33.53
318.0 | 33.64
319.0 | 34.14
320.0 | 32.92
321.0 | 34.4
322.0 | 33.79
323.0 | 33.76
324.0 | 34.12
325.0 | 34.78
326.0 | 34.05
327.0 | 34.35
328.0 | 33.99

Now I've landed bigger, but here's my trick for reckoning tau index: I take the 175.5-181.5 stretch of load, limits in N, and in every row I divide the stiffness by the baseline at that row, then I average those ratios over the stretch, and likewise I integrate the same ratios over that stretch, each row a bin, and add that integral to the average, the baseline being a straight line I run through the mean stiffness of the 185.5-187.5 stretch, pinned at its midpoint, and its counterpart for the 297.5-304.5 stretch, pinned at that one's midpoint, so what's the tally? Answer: 11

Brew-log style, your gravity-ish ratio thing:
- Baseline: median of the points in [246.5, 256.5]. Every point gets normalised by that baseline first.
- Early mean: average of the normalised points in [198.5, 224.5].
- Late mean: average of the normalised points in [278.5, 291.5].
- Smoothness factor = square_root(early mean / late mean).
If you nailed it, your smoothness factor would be 1.02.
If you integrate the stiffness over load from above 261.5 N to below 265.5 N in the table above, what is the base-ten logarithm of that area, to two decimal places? 2.16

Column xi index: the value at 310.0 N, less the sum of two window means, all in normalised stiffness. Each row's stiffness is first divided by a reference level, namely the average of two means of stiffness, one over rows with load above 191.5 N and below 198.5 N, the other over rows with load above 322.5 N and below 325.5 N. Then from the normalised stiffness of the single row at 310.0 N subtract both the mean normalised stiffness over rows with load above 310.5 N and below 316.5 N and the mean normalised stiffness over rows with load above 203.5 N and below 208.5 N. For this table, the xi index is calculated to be -1.11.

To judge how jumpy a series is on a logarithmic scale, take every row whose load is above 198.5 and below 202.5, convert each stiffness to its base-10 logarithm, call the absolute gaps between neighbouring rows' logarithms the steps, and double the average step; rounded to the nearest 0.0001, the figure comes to 0.0088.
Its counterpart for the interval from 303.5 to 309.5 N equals 0.0171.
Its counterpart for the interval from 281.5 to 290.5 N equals 0.0202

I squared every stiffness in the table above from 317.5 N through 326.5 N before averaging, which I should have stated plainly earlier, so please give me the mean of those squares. 1153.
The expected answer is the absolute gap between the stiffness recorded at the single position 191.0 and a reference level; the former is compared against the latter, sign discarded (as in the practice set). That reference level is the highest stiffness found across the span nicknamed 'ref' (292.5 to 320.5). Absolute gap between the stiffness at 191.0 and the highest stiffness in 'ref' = 14.2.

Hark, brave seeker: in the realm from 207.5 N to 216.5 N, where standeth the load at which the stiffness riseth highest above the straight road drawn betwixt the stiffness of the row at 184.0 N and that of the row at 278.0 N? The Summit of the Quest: 216.0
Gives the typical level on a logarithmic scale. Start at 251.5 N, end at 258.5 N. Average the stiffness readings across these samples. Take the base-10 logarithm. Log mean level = 1.56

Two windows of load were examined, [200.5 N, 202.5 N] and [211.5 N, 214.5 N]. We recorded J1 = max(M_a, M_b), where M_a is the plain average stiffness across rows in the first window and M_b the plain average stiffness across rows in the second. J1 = 36.2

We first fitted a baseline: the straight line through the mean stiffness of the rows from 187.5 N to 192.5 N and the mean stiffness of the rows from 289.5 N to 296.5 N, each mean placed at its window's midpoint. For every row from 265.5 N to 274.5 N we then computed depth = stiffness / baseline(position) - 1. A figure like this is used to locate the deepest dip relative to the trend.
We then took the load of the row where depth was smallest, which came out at 273.0 N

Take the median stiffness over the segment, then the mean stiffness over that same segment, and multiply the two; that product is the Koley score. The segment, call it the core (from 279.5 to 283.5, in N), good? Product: 1254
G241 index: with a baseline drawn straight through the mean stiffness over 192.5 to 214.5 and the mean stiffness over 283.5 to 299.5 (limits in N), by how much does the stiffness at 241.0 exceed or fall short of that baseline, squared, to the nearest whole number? 5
